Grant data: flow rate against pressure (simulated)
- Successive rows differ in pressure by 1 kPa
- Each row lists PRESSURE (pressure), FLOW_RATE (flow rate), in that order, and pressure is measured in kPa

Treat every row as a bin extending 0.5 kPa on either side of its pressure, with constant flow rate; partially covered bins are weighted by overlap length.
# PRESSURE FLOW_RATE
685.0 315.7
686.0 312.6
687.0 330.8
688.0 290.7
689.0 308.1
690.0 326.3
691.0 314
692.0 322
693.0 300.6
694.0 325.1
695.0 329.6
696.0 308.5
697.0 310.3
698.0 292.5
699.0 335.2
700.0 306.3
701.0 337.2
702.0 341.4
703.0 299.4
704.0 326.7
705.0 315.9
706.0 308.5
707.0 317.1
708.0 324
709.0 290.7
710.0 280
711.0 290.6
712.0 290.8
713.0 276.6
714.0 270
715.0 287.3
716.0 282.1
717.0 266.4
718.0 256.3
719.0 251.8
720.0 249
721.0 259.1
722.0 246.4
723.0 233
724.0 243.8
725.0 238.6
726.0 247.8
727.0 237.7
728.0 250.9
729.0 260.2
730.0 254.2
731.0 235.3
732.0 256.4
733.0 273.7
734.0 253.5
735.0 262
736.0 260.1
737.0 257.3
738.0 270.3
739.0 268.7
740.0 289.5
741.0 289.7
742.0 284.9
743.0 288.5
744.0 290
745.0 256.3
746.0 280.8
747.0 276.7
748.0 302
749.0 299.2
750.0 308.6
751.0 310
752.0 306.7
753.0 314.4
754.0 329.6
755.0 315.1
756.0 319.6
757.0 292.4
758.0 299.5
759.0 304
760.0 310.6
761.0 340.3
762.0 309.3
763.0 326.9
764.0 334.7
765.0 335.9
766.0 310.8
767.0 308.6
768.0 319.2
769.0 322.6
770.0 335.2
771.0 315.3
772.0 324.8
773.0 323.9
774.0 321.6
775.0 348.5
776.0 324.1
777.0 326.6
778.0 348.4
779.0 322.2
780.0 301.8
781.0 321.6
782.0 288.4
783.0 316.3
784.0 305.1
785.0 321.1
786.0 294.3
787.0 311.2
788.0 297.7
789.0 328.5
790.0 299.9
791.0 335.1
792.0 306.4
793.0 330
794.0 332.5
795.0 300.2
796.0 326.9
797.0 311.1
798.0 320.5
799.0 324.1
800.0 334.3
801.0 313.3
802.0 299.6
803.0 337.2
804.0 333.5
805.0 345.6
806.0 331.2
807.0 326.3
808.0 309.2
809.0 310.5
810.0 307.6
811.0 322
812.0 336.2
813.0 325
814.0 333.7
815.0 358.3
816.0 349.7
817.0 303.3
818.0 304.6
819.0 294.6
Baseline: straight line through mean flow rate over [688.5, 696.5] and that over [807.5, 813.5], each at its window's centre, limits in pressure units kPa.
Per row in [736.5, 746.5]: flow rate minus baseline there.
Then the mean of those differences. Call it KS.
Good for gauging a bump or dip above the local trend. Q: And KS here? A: -40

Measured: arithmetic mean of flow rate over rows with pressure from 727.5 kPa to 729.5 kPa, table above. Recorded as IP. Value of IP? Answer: 256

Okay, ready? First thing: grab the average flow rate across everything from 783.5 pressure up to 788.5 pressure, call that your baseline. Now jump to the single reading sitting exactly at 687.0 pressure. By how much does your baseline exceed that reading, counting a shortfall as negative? -25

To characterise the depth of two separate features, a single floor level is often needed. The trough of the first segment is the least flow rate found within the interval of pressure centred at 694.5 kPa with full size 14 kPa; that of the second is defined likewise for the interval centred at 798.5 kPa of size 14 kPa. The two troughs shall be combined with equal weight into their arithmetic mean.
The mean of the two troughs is 295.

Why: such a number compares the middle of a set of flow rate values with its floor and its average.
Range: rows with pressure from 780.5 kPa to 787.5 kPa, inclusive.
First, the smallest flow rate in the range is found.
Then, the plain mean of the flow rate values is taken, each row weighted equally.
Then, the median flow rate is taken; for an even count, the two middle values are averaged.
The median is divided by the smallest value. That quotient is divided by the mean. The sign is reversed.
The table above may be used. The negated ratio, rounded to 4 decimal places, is -0.0035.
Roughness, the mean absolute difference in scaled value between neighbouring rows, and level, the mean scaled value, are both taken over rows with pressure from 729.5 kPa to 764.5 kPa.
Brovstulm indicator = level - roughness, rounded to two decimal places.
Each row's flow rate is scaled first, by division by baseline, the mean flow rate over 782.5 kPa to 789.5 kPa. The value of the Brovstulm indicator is 0.90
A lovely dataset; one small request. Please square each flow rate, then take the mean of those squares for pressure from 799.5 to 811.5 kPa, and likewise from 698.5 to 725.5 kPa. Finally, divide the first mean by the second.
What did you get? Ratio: 1.26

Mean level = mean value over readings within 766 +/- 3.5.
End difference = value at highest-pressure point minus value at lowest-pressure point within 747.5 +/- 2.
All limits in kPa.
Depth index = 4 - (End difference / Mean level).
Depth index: 3.94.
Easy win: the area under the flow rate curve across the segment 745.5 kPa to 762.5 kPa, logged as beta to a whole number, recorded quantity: 5219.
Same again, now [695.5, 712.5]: 5275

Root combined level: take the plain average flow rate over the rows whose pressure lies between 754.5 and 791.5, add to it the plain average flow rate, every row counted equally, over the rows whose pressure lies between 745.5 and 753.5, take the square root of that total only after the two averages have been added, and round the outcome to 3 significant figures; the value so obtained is 24.9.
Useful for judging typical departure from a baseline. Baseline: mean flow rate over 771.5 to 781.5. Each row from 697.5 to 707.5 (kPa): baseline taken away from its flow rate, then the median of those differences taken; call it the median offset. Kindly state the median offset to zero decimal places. -10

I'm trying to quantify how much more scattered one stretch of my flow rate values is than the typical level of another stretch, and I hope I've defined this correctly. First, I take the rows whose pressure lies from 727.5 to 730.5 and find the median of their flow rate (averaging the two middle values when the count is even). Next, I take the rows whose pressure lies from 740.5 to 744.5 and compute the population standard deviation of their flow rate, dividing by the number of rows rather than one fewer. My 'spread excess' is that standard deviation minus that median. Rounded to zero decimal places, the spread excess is -252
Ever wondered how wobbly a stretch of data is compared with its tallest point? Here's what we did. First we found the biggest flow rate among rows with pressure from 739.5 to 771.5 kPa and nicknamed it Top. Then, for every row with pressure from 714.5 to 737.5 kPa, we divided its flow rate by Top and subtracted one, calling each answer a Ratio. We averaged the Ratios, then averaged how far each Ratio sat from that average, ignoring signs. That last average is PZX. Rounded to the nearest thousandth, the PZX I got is 0.030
